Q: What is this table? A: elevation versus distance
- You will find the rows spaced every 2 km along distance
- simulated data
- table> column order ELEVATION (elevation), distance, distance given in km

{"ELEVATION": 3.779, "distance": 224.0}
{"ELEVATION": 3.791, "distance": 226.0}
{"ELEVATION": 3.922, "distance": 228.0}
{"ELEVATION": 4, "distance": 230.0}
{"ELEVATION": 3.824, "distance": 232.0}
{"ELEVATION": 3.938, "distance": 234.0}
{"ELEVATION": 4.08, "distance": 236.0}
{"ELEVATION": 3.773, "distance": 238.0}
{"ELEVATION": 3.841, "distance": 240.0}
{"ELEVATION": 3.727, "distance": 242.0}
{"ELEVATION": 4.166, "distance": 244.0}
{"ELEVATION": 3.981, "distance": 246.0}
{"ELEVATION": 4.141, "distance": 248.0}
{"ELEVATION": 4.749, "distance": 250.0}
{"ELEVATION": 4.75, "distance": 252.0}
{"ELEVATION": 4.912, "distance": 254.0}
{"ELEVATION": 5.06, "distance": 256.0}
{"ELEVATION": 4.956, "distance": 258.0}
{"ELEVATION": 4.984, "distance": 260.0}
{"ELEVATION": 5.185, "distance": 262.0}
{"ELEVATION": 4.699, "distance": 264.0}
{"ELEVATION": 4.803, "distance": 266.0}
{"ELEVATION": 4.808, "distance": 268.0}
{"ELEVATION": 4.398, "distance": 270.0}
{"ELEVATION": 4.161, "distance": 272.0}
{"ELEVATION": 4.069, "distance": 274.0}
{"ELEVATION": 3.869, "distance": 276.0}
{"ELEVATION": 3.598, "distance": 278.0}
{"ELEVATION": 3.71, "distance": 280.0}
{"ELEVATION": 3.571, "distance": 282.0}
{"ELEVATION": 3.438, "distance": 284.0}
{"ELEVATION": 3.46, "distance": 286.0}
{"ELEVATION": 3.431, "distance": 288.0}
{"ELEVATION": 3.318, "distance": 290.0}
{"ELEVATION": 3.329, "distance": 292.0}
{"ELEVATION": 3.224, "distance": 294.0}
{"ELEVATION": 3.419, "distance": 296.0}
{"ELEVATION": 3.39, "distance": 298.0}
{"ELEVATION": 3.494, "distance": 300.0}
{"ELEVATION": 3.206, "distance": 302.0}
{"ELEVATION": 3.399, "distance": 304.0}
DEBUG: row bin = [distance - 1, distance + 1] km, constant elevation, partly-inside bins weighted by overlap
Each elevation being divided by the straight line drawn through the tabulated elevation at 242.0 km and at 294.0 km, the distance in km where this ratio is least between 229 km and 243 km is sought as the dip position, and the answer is 242.0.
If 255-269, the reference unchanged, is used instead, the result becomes 264.0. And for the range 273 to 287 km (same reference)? 284.0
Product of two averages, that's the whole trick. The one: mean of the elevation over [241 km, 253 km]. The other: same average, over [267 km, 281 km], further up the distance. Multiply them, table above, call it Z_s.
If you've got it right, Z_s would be 17.4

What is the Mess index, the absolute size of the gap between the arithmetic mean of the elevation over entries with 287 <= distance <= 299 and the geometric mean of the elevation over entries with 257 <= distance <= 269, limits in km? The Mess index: 1.55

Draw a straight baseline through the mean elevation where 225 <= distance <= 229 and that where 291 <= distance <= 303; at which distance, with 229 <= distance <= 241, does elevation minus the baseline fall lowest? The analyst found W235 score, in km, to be 238.0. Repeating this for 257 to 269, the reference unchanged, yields 264.0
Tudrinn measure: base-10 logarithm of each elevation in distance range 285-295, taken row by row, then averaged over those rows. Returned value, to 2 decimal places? 0.53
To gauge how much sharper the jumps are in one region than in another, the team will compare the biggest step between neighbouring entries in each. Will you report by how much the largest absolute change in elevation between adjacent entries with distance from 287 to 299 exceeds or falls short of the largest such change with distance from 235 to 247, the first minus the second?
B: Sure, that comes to -0.24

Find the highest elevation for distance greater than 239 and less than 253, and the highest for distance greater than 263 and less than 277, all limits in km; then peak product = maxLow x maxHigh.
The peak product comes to 22.8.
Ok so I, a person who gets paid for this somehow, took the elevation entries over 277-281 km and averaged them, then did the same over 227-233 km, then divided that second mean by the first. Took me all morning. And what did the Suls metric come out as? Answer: 1.07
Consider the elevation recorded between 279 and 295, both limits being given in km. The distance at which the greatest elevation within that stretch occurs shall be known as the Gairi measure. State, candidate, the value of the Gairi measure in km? 280.0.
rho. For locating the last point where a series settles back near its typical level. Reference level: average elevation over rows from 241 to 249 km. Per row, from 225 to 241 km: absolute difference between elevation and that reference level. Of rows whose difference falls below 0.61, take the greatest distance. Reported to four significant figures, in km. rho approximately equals 240.0 km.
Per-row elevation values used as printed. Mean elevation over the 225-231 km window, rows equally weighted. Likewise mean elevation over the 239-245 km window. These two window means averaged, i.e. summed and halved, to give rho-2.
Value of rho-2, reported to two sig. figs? 3.9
